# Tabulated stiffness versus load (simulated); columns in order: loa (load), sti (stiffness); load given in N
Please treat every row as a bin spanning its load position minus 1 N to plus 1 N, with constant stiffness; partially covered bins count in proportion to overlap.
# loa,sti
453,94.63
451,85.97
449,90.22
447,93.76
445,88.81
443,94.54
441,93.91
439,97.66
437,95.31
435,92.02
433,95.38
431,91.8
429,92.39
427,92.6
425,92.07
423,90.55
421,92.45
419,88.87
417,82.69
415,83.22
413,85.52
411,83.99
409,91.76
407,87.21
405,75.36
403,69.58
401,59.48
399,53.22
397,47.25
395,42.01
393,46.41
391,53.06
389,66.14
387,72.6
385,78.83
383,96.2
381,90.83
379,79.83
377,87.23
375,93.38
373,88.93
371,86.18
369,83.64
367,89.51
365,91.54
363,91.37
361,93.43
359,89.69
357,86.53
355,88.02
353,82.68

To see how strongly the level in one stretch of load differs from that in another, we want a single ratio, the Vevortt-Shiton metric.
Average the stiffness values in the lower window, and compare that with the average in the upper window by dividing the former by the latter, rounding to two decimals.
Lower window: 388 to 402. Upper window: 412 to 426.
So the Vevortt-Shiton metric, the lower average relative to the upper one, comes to 0.60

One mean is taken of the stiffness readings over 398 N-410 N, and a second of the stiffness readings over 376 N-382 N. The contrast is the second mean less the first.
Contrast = 13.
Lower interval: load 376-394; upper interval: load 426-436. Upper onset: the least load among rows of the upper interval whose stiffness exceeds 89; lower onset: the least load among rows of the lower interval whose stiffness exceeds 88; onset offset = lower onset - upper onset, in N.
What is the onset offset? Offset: -46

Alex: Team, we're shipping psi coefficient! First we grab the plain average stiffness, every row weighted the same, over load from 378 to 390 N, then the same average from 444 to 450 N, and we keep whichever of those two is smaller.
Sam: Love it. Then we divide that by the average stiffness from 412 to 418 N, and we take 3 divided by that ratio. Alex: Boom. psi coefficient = 3.1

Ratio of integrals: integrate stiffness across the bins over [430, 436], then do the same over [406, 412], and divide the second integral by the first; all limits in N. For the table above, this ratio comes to 0.942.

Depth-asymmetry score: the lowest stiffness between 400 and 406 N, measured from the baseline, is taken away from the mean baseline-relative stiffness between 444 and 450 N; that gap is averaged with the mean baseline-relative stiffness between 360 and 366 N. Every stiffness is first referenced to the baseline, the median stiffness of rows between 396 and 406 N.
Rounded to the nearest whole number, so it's 32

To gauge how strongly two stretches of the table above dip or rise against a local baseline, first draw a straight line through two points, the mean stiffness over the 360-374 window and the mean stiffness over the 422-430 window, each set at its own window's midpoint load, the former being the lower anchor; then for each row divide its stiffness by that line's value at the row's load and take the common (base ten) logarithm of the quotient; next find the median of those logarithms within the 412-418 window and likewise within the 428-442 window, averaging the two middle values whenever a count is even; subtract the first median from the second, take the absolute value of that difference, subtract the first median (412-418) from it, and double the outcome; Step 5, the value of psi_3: 0.18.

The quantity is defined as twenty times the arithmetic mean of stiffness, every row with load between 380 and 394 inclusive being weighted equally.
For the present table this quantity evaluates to 1440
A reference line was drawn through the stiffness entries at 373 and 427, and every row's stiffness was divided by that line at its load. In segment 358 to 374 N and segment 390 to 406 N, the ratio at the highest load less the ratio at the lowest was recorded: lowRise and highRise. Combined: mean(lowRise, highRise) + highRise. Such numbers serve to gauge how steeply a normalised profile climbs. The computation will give 0.35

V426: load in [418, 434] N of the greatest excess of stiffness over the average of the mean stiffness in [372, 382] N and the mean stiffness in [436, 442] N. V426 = 433 N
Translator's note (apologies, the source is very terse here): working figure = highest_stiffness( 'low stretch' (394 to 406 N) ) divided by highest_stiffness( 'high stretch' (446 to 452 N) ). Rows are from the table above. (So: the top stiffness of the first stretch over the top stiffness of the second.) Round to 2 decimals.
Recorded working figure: 0.80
